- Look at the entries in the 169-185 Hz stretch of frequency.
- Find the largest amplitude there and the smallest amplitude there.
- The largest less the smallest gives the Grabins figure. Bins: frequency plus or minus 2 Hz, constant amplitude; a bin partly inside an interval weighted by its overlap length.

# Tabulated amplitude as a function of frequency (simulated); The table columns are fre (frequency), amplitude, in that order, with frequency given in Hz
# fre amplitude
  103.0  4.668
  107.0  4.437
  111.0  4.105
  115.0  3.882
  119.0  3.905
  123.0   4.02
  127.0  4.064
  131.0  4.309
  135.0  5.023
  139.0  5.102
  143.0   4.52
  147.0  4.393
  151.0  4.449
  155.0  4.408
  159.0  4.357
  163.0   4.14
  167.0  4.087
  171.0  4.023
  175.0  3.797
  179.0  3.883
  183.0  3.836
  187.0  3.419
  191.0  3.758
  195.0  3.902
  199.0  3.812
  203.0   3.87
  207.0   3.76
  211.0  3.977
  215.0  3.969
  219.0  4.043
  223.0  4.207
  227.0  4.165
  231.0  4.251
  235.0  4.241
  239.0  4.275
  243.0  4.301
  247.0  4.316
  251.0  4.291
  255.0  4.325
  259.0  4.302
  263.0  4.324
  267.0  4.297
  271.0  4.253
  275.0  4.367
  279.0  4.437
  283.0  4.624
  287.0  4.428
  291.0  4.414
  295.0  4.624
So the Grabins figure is 0.23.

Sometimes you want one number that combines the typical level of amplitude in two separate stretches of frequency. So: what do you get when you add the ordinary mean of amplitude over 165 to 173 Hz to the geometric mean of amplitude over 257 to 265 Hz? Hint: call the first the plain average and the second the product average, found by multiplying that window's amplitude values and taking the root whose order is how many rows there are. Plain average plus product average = 8.4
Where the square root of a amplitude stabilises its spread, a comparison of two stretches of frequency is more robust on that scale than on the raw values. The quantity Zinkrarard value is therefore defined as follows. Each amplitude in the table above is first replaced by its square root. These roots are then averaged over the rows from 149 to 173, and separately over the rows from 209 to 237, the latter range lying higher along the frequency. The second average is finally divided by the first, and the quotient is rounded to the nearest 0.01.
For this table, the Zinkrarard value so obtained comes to 0.99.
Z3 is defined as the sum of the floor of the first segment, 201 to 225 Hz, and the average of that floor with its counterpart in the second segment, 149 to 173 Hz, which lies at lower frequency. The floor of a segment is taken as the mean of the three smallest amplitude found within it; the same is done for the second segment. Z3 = 7.84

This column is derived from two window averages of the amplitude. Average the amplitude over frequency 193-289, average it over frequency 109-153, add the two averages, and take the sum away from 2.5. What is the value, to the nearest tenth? -6.0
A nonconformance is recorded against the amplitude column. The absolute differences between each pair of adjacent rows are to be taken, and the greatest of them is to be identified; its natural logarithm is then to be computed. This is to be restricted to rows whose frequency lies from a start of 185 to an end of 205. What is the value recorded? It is -1.1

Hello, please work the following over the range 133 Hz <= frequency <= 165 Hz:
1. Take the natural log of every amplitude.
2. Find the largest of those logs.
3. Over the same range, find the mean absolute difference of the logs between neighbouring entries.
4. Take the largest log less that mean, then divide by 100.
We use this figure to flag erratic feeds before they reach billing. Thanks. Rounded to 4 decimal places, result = 0.0159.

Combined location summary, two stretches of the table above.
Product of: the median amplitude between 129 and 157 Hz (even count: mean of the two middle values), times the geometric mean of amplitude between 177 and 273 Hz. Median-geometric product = 18.1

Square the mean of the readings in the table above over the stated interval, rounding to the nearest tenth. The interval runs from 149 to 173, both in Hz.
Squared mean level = 18.0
